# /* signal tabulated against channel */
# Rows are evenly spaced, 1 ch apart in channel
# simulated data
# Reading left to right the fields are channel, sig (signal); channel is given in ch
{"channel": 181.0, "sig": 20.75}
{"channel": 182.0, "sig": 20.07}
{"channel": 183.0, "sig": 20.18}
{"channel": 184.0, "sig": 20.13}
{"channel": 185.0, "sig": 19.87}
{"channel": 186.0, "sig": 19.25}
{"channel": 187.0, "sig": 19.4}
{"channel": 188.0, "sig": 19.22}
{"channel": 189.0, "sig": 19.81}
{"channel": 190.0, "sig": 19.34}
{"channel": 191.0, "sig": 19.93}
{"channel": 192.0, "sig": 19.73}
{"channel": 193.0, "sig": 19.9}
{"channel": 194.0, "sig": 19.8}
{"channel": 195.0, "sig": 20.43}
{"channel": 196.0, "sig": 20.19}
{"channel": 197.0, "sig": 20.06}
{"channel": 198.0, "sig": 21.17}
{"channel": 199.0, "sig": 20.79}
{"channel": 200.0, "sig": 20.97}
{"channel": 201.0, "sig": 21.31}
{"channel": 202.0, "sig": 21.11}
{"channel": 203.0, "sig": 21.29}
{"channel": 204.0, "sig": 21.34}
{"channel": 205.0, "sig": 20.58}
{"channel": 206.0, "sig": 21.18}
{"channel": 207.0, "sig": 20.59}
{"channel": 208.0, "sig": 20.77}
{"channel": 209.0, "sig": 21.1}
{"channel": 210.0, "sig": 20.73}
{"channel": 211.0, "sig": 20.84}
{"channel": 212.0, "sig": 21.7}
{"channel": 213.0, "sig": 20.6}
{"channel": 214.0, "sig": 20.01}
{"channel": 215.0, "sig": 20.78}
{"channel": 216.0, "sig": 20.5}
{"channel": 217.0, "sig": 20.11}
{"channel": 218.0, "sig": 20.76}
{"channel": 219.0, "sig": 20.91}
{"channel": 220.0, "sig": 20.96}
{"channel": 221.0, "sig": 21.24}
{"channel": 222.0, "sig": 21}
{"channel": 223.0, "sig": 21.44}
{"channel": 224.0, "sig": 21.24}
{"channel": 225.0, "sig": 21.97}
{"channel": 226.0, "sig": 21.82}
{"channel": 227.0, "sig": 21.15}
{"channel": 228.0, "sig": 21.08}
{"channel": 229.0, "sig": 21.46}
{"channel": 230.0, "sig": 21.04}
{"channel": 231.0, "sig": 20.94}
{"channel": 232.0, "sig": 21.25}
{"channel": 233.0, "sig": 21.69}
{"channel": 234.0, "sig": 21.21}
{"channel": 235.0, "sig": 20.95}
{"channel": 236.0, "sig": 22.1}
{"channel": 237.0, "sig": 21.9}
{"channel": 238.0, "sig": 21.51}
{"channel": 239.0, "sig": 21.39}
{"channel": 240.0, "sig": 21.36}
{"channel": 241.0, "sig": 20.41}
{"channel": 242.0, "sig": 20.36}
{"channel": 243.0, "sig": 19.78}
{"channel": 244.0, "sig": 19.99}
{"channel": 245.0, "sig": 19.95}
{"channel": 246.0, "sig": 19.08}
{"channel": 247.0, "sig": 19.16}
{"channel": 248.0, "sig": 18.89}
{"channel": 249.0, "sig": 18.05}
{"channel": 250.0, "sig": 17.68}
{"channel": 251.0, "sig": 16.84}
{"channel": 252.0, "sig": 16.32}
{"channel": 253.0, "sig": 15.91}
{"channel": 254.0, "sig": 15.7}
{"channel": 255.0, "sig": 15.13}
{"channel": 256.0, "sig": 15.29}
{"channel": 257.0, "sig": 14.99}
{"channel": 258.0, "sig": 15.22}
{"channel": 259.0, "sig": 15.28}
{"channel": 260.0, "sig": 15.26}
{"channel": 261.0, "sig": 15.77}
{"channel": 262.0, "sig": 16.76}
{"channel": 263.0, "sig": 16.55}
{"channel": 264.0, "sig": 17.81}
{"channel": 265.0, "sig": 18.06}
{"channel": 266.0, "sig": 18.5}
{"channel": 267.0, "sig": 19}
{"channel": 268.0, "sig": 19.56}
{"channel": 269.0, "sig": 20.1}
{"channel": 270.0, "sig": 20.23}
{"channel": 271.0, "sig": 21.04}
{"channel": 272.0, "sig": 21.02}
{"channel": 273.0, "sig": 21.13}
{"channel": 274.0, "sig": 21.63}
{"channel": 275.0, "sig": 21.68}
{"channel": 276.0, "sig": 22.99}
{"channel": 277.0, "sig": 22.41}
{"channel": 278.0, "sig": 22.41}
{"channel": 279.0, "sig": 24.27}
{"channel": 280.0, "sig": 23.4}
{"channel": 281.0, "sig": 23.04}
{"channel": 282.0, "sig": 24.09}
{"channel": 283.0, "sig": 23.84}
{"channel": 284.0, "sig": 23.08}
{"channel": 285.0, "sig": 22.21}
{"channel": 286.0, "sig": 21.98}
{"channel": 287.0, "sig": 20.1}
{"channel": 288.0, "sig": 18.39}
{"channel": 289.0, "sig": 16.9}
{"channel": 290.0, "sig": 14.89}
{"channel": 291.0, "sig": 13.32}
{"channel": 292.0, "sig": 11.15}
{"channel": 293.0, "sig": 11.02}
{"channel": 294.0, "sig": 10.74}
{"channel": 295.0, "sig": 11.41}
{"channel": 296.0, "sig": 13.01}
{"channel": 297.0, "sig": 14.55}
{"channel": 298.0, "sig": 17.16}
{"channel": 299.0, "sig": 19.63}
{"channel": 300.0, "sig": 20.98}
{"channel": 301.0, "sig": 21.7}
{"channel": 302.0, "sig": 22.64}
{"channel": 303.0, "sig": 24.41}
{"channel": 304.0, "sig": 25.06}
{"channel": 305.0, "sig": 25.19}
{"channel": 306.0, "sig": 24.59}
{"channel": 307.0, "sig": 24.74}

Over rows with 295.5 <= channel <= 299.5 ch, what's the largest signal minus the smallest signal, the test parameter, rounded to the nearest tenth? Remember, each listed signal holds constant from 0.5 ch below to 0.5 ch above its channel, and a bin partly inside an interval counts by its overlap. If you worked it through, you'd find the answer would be 6.6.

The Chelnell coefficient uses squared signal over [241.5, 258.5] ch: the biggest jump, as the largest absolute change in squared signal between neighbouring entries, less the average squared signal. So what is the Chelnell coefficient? -278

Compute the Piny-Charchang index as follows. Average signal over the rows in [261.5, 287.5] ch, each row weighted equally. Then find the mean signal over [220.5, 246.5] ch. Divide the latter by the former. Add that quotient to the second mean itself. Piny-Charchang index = 22.05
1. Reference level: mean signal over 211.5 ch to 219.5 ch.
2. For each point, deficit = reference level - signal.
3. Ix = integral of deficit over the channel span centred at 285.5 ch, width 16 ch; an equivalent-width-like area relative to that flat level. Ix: 17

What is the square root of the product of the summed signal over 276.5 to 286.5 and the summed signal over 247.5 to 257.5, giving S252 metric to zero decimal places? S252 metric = 195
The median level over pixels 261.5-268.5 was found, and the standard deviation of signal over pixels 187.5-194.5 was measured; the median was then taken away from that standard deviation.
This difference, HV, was -17.8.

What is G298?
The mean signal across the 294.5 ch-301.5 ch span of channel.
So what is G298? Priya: 17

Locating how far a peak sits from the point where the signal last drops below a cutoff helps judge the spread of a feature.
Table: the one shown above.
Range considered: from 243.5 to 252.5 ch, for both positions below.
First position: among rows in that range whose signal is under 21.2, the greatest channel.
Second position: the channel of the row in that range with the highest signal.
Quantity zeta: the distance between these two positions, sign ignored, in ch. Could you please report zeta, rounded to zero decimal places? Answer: 8 ch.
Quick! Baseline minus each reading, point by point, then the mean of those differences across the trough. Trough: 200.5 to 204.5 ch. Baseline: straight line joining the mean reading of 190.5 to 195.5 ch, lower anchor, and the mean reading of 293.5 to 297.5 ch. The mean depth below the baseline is -2.0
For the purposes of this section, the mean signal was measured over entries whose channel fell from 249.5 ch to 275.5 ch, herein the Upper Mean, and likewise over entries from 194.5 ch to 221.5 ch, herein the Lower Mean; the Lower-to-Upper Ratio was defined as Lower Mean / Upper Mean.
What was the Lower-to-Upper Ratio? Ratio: 1.17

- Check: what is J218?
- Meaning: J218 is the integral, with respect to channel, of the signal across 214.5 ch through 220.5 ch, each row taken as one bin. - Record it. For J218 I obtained 124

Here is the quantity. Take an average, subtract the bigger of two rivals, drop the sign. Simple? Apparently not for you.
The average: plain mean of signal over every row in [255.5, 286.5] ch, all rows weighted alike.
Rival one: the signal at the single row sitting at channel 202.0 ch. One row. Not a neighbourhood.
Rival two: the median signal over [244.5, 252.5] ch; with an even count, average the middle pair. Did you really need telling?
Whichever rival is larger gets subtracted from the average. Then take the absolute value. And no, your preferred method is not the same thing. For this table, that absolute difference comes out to 1.2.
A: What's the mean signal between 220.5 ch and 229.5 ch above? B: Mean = 21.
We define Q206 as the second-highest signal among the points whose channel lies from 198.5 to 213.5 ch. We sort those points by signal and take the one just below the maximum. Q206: 21.34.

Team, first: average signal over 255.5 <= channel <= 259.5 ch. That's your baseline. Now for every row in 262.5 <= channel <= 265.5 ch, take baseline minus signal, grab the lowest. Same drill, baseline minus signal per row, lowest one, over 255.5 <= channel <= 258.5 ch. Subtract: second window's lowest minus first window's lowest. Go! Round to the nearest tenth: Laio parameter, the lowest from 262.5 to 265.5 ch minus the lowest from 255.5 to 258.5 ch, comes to -2.8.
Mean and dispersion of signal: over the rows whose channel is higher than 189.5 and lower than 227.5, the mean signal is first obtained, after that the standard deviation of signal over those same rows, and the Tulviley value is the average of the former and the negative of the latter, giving 10.1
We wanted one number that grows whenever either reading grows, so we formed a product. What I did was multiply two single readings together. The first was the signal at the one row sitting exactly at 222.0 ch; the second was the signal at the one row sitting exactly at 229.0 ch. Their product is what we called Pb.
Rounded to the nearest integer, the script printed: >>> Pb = 451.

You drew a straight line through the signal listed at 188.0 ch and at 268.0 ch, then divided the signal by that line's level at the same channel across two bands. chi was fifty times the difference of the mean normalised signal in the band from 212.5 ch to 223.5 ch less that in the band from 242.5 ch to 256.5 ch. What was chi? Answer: 8.2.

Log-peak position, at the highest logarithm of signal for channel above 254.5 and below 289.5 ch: 279.0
